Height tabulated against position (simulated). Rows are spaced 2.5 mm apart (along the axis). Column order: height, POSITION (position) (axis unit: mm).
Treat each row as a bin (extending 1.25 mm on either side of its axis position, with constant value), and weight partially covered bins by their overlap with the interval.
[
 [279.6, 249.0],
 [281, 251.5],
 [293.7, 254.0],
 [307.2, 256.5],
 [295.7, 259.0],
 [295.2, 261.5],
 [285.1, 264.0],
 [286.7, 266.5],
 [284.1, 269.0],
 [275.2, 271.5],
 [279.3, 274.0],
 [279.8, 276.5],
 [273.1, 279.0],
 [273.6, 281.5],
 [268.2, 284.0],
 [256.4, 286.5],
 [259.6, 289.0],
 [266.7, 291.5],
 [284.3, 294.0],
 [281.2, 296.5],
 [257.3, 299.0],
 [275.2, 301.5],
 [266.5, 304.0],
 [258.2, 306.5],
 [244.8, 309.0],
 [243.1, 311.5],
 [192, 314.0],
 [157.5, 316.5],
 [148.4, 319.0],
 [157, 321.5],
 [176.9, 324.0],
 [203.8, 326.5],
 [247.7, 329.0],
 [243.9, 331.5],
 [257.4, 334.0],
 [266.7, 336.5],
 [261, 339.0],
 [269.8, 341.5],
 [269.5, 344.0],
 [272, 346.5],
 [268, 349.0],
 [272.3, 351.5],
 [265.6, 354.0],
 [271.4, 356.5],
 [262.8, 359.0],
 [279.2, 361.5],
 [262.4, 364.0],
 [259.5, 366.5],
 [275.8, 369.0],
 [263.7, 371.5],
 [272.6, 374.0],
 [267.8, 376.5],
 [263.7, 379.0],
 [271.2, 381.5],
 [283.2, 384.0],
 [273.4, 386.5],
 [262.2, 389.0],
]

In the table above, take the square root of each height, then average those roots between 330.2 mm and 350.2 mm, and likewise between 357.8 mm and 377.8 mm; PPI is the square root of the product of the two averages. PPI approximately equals 16.3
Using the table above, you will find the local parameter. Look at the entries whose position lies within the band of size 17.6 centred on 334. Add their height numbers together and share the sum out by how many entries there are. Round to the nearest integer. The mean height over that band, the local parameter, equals 250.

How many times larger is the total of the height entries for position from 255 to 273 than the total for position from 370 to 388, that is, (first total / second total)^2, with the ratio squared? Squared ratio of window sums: 1.15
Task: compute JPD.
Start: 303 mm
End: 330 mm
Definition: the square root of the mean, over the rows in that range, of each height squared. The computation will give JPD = 213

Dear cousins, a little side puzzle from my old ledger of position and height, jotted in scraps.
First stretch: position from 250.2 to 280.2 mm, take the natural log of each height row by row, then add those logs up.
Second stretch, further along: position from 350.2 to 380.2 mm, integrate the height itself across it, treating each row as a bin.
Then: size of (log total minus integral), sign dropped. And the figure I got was 7974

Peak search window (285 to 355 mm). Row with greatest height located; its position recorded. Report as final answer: 294.0 mm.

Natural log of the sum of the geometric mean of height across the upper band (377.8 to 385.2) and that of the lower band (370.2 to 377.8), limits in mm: 6.29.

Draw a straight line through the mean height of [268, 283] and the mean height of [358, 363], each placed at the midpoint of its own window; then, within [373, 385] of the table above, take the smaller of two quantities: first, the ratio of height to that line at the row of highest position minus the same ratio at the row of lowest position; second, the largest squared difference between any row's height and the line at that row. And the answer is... 0.042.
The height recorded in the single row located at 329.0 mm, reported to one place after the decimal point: 247.7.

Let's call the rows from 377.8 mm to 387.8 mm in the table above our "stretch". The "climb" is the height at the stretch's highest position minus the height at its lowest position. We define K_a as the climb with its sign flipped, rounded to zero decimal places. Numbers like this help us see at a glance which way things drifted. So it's -10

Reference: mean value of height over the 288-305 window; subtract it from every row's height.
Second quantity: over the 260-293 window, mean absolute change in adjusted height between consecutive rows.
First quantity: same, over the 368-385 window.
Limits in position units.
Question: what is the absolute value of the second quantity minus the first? 3.0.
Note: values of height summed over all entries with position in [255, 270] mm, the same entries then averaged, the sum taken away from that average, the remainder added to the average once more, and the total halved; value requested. -585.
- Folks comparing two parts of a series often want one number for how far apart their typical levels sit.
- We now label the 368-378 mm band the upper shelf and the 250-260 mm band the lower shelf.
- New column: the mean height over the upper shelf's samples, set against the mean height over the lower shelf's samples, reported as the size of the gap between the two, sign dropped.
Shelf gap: 24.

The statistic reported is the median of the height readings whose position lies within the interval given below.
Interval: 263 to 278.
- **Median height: 282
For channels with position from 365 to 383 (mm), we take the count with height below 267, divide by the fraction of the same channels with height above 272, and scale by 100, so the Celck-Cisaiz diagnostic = 1050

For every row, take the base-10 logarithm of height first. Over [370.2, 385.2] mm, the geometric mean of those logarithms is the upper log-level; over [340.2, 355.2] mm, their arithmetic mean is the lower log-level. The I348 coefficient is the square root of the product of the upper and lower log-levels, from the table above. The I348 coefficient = 2.43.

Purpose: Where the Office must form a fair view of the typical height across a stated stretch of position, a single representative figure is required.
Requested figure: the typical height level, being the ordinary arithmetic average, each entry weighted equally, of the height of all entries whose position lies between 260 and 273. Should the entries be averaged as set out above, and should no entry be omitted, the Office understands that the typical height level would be 285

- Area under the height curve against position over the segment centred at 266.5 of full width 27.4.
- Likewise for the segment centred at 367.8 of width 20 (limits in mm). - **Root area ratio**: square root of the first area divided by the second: 1.21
